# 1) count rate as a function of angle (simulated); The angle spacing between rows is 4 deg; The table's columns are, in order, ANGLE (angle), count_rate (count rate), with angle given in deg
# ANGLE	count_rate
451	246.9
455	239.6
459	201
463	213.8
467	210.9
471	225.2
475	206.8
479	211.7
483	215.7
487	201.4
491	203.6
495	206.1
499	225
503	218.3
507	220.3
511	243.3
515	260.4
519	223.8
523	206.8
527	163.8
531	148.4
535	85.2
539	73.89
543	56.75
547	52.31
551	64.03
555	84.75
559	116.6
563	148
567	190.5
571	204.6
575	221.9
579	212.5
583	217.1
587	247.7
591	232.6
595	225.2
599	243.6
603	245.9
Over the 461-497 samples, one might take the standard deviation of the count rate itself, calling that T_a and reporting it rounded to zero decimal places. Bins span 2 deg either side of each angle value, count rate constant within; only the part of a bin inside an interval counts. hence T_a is 7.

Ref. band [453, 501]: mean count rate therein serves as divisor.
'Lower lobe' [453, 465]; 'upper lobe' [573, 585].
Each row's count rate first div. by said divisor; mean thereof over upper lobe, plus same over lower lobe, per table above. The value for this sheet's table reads 2.0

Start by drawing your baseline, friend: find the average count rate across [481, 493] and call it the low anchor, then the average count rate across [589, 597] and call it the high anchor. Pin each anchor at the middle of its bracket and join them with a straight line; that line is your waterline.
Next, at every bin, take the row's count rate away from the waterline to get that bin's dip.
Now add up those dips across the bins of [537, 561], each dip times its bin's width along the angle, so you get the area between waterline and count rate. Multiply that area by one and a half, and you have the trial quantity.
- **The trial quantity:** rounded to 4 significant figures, 5222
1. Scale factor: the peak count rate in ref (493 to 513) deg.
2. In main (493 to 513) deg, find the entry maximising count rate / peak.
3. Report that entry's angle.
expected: 511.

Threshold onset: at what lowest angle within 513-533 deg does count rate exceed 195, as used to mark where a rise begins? 515 deg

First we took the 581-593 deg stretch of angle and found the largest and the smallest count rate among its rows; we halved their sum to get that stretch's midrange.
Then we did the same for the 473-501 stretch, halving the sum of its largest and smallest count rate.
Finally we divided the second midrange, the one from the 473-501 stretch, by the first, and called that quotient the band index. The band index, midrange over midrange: 0.92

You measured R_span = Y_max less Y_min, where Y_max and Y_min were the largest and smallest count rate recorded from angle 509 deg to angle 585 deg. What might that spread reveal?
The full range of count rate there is 208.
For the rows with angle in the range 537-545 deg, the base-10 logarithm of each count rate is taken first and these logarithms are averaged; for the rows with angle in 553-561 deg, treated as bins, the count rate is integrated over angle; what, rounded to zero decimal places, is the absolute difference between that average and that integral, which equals 804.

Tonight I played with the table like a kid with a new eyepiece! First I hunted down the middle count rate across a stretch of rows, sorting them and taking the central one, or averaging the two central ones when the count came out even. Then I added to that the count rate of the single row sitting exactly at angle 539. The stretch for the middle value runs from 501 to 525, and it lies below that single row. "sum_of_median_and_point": 296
